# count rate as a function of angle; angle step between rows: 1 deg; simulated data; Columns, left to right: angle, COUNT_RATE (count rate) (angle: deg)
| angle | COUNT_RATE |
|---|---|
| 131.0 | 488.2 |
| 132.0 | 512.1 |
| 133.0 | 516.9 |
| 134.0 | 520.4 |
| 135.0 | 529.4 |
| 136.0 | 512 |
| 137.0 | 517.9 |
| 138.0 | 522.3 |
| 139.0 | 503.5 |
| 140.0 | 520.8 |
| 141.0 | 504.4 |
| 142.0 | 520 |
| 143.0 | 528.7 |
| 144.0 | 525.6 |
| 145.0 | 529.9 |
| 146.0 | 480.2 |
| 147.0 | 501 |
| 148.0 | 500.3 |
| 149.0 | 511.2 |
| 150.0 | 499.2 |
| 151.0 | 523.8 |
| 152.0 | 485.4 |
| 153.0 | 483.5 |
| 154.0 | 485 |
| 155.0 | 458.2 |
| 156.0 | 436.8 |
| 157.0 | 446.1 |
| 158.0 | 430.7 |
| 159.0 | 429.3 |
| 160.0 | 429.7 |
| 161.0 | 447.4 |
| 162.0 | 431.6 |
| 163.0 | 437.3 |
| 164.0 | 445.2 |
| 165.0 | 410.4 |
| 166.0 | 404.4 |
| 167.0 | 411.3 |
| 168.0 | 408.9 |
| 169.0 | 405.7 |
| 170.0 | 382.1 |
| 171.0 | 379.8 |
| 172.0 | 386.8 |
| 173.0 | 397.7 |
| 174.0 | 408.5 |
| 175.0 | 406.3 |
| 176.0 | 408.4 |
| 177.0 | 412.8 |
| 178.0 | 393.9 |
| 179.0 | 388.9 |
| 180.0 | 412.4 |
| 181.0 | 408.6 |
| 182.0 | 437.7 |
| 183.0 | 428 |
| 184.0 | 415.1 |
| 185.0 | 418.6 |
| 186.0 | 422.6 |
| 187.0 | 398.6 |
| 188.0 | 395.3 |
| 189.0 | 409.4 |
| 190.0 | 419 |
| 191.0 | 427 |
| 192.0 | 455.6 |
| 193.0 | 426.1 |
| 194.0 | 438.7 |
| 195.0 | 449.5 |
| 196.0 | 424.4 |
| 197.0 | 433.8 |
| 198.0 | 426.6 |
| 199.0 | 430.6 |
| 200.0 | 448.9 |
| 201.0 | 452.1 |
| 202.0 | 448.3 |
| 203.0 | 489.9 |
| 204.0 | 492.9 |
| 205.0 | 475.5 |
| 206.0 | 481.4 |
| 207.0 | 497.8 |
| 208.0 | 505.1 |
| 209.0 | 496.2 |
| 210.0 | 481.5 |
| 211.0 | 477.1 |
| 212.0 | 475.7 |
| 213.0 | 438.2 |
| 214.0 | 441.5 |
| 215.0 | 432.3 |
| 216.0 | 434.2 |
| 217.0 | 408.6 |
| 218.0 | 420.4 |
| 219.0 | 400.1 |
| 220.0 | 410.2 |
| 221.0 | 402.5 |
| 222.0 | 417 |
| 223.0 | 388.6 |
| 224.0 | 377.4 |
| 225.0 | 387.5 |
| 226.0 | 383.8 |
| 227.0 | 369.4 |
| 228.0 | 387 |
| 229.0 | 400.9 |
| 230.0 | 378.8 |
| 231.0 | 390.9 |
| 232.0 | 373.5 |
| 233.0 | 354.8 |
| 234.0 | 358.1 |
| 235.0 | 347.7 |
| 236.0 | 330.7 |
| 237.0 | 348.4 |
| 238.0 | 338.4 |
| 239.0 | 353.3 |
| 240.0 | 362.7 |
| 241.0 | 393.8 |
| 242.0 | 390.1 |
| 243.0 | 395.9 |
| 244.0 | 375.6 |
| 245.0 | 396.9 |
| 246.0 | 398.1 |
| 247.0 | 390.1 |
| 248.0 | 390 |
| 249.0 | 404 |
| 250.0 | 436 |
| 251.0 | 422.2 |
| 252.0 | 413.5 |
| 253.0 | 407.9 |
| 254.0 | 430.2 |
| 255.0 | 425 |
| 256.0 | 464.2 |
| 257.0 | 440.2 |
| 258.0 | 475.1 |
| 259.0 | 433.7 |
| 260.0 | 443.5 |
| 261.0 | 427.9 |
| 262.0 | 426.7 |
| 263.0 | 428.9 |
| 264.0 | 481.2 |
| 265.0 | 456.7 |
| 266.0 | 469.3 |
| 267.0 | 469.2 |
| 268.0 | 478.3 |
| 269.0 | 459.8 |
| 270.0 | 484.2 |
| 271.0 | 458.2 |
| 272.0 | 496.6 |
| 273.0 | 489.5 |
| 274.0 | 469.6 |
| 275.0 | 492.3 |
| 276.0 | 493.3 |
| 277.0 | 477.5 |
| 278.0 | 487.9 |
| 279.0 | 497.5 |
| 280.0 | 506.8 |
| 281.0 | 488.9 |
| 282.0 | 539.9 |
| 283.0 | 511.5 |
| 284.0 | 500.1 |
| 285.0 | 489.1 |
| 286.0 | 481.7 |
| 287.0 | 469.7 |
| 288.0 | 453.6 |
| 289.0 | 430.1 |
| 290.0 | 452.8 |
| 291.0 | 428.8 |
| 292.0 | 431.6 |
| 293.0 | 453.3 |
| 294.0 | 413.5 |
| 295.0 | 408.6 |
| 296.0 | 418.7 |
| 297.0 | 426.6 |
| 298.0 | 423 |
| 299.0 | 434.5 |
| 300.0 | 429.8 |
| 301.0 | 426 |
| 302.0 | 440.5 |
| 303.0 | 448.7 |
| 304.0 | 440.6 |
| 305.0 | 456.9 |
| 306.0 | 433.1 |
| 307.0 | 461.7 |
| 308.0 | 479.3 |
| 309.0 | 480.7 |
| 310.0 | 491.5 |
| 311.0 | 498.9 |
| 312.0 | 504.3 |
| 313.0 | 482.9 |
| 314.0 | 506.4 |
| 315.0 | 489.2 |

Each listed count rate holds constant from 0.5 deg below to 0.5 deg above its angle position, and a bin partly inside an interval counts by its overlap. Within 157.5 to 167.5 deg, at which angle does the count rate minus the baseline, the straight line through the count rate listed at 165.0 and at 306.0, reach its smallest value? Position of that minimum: 166.0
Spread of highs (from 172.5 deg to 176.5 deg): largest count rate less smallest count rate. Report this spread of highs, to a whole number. 11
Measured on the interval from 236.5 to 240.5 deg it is 24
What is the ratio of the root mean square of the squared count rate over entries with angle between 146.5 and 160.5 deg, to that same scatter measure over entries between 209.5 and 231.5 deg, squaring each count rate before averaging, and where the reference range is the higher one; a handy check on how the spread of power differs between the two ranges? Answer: 1.30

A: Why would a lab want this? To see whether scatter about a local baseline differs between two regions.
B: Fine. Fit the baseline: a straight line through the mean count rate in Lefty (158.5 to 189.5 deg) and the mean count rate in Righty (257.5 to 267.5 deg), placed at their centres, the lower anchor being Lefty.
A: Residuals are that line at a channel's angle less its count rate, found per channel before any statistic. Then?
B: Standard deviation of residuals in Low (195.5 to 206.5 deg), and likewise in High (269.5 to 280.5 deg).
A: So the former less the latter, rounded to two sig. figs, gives 11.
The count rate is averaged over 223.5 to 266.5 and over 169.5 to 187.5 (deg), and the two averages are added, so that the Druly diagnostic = 807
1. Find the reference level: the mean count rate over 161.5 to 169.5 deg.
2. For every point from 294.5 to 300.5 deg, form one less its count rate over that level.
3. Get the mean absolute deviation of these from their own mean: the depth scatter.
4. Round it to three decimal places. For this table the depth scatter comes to 0.016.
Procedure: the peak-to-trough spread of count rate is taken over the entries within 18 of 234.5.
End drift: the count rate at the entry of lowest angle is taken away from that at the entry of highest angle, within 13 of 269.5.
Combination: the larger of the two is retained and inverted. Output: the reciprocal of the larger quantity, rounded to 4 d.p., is 0.0095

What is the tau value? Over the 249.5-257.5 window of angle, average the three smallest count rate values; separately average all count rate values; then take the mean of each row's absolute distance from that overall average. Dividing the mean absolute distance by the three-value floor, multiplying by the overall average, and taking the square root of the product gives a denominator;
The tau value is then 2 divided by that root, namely 0.55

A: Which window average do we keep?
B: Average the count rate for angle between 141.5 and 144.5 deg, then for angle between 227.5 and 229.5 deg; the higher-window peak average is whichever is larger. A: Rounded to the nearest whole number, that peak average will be 525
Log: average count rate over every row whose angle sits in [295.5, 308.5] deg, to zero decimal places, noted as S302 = 440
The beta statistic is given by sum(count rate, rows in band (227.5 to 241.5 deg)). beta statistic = 5119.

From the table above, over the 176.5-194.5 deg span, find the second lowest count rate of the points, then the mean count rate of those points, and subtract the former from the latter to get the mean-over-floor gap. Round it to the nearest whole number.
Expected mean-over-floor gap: 23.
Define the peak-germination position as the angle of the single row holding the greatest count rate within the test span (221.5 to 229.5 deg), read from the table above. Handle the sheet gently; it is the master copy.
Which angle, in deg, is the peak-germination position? 222.0 deg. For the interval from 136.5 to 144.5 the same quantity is 143.0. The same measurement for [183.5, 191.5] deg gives 191.0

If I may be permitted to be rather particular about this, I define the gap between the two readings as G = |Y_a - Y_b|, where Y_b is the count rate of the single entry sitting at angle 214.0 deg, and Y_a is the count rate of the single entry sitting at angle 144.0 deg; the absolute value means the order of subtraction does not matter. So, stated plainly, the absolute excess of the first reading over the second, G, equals 84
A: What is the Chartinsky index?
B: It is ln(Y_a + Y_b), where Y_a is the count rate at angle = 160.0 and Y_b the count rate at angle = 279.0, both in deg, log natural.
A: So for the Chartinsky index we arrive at 6.83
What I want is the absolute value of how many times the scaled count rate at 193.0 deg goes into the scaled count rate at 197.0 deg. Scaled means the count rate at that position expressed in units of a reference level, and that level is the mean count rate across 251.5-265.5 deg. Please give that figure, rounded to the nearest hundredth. 1.02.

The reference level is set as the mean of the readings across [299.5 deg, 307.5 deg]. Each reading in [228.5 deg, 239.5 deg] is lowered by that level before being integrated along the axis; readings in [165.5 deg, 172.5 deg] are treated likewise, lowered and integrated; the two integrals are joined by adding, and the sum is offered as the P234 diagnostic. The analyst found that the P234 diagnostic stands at -1204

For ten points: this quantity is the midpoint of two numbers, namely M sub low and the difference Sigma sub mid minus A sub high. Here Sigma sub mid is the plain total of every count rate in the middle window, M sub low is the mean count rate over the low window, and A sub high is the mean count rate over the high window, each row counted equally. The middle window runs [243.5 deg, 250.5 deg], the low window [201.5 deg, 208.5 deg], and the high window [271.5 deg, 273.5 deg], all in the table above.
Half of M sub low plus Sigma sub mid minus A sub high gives 1391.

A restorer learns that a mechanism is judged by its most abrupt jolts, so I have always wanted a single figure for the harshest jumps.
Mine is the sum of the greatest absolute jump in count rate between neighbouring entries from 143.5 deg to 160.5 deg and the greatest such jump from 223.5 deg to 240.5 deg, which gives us 72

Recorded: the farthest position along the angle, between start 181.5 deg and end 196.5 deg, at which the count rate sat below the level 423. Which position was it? 190.0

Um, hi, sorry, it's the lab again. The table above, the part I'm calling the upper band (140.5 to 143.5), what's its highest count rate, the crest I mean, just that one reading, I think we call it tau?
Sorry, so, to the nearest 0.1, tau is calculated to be 528.7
